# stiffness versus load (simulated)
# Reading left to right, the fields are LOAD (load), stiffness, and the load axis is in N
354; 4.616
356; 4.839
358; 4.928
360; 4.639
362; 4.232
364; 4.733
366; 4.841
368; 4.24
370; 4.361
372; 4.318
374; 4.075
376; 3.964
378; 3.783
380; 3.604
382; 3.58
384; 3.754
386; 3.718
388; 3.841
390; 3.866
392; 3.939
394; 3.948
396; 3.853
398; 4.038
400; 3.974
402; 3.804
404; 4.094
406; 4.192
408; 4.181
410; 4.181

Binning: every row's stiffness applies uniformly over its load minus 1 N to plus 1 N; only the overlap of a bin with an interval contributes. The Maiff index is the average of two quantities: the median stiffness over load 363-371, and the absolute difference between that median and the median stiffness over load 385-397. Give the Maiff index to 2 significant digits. 2.6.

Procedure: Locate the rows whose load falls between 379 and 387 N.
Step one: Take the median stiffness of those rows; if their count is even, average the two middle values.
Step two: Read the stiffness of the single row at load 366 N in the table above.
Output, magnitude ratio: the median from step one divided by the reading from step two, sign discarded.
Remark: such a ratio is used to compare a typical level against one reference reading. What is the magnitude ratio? 0.76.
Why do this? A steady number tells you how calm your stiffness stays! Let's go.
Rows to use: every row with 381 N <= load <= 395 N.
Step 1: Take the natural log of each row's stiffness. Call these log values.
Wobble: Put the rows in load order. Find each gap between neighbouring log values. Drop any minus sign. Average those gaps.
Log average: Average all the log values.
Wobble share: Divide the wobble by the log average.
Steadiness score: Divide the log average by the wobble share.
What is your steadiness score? 91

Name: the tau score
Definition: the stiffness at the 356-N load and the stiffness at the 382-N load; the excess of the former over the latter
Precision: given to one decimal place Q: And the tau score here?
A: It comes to 1.3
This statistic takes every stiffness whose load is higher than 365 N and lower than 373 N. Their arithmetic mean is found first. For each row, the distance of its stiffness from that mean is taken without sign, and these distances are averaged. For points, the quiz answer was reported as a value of 0.20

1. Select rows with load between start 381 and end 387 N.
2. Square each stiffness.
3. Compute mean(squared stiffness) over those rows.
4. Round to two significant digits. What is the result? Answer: 14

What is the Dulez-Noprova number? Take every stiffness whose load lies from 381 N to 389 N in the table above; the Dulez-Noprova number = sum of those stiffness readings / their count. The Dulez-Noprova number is 3.72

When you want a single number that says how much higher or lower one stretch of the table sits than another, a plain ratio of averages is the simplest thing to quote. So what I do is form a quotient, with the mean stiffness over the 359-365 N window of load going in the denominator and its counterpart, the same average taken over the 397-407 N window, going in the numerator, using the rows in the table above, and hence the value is 0.89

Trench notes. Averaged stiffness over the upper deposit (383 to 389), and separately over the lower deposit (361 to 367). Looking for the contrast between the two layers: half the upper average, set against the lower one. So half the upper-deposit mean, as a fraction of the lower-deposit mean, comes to 0.410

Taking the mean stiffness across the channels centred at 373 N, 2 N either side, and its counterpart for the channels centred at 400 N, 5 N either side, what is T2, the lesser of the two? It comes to 3.95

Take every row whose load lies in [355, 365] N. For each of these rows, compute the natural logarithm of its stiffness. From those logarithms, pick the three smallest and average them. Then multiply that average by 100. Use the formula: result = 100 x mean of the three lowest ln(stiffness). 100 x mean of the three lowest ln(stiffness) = 151.1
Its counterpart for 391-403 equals 135.2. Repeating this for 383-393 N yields 132.7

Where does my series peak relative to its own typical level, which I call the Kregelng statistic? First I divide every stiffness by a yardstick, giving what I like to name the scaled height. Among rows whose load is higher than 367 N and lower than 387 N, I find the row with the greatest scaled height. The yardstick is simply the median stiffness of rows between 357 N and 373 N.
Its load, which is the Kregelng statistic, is 370 N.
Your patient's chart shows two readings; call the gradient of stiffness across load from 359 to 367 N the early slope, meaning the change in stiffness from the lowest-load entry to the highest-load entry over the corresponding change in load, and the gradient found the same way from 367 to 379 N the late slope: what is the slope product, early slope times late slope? -0.0015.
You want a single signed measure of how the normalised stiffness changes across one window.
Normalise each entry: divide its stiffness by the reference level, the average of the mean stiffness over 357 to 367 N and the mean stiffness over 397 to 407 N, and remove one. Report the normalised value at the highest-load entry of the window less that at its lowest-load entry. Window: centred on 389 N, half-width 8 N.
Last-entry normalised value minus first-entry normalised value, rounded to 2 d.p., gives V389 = 0.06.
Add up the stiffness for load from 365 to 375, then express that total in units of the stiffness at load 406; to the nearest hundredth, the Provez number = 5.21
